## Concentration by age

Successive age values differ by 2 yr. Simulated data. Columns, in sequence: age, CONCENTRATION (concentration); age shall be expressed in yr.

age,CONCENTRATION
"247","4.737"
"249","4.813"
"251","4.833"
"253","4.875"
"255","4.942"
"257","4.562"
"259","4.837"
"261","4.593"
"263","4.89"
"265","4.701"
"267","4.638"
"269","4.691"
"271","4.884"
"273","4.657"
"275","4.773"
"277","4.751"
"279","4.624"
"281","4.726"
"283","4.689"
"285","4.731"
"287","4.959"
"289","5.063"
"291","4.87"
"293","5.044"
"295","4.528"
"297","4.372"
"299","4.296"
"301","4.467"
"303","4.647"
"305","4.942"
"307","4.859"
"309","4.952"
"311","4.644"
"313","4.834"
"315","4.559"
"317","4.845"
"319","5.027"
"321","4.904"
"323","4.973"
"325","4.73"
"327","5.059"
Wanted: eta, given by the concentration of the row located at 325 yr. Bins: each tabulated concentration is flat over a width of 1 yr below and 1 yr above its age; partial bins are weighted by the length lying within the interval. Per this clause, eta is 4.73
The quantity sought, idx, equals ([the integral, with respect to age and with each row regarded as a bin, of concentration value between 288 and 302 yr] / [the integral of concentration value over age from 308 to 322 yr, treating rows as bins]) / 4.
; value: 0.242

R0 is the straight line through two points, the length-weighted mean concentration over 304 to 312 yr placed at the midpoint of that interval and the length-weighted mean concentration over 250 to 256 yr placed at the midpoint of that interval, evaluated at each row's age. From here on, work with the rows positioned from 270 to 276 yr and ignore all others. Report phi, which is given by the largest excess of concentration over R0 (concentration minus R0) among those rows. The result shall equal 0.012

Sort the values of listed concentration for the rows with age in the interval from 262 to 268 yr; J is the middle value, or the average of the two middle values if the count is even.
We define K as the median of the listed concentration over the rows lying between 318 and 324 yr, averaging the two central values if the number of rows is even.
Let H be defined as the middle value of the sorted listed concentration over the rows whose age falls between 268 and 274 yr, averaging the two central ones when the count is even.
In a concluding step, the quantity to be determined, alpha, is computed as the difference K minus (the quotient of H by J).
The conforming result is 3.98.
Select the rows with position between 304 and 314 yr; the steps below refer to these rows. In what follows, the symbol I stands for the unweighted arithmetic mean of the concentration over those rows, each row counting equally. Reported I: 4.85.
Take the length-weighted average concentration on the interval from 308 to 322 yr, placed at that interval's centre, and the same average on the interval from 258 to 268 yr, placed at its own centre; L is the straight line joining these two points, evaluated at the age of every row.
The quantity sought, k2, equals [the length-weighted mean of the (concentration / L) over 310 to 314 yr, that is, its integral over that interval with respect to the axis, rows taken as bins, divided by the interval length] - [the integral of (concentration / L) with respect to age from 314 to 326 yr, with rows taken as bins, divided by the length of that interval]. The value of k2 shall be -0.02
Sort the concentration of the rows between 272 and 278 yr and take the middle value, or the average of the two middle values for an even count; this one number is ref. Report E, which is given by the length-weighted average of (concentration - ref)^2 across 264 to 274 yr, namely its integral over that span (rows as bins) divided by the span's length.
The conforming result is 0.009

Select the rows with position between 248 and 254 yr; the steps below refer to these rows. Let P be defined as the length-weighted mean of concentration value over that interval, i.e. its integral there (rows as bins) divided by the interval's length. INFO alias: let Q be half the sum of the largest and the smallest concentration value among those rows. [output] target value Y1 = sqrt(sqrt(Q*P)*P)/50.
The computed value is 0.0968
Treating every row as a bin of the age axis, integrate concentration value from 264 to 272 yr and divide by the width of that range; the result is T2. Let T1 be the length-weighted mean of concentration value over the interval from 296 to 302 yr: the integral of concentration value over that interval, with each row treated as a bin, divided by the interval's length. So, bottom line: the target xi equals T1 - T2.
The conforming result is -0.35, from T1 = 4.38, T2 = 4.73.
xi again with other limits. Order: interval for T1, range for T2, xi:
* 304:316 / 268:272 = 0.01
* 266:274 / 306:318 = -0.06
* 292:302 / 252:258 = -0.25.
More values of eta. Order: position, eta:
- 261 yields 4.593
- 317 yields 4.845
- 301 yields 4.467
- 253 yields 4.875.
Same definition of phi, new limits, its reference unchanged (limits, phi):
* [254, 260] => 0.060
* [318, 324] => 0.185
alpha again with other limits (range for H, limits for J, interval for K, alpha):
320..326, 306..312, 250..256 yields 3.87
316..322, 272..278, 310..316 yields 3.61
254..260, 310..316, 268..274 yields 3.65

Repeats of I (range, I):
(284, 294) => 4.93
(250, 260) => 4.81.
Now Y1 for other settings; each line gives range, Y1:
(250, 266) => 0.0954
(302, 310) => 0.0967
